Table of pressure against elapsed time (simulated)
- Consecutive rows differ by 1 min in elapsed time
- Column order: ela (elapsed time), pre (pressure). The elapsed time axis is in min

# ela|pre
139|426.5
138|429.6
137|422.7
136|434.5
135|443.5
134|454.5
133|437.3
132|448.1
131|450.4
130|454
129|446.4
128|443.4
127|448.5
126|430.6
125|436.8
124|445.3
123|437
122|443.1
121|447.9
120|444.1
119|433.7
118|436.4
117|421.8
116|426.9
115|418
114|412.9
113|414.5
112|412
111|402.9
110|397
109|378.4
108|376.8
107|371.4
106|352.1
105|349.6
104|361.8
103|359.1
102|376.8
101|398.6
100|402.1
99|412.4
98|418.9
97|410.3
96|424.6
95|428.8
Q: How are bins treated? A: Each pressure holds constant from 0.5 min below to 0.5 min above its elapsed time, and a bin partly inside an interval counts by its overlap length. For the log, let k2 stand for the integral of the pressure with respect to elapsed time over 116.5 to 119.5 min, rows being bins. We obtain 1292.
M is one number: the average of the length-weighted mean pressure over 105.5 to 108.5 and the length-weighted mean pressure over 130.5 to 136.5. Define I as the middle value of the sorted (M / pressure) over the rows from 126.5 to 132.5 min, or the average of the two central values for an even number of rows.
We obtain 0.91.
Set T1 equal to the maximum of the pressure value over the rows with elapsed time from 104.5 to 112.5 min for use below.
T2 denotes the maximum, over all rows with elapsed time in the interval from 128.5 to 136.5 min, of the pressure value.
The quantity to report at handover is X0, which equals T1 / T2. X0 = 0.91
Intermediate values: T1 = 412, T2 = 454.5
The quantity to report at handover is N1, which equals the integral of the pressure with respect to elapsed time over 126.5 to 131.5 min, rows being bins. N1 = 2243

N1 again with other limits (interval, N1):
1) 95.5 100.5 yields 2068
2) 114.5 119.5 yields 2137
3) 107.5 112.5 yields 1967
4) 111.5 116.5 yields 2084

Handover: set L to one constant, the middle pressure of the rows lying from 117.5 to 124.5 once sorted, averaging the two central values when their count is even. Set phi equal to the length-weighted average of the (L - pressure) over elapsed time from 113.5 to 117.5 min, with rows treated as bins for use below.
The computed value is 23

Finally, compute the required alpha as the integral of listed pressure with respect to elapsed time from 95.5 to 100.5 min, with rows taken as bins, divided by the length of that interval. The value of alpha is 414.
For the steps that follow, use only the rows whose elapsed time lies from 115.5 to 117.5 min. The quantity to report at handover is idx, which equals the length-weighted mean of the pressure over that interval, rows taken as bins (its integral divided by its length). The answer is 424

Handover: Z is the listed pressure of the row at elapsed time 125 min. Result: 436.8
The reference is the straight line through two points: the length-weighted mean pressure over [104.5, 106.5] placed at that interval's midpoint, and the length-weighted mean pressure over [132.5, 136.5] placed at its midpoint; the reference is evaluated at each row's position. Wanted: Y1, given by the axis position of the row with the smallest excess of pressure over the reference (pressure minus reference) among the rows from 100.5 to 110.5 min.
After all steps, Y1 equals 106 min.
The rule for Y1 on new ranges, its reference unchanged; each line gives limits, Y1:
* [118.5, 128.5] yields 126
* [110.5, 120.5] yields 117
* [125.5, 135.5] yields 135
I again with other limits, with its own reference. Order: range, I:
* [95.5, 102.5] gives 0.99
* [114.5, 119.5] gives 0.95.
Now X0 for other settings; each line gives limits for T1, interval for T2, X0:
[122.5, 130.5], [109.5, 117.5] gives 1.06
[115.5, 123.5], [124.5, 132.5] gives 0.99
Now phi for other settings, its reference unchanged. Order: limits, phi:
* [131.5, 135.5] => -3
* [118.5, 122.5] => 1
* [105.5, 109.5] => 73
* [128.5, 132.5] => -7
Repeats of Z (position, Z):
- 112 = 412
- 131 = 450.4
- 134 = 454.5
